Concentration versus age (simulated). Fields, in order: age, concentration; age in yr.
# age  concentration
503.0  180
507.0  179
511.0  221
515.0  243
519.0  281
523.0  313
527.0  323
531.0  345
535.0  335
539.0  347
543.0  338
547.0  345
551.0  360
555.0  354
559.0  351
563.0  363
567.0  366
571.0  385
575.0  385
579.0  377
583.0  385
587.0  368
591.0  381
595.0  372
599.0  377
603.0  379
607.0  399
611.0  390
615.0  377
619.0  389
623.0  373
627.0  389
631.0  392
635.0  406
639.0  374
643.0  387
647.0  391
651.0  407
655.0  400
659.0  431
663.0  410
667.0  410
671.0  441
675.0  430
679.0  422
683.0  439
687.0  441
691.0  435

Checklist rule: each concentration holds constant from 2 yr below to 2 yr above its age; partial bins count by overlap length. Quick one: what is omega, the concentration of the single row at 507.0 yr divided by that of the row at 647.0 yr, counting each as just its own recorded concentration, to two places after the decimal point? 0.46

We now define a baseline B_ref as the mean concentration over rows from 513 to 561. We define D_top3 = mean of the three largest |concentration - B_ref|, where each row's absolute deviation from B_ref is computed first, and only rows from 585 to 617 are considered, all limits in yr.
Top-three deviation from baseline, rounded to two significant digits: 62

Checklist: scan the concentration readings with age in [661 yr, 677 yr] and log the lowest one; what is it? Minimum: 410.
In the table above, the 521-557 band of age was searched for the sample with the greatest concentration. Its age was 551.0 yr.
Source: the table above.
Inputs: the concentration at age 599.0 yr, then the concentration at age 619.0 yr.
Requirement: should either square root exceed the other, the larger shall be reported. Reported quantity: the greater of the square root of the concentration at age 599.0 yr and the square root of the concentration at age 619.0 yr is 19.7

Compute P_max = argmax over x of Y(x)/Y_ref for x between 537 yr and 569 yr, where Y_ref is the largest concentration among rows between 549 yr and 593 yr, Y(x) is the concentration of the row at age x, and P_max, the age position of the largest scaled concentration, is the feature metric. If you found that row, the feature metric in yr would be 567.0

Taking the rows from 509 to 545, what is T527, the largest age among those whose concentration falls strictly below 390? 543.0 yr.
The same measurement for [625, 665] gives 643.0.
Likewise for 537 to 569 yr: 567.0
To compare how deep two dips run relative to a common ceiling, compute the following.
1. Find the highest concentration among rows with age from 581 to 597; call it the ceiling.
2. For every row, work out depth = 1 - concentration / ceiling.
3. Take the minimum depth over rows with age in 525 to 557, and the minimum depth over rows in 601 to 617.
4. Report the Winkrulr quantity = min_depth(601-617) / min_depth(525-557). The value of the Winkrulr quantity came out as -0.56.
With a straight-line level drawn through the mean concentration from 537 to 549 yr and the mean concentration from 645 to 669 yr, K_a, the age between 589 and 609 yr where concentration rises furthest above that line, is 607.0 yr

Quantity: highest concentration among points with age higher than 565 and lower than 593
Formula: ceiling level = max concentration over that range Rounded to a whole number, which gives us 385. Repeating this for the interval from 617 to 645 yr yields 406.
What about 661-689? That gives 441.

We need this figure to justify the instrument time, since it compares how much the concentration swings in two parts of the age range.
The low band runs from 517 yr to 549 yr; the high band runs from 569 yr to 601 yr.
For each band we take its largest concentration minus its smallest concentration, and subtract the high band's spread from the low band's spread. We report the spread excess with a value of 49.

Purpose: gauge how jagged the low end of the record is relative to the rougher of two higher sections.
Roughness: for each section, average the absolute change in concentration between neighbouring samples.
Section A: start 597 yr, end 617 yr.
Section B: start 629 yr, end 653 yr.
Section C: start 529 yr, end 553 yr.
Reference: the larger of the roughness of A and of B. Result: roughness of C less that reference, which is -5.2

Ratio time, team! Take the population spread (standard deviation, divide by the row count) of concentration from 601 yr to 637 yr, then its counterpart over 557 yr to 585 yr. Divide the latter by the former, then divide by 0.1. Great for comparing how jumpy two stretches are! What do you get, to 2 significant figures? 12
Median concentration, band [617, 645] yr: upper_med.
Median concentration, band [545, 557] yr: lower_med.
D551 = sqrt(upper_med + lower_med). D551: 27.26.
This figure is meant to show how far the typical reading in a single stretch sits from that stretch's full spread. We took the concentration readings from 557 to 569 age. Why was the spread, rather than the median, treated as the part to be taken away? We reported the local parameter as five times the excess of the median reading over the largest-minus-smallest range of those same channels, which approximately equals 1740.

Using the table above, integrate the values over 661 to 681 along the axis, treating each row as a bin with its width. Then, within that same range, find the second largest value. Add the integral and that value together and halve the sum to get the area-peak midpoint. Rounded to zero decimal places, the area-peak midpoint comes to 4441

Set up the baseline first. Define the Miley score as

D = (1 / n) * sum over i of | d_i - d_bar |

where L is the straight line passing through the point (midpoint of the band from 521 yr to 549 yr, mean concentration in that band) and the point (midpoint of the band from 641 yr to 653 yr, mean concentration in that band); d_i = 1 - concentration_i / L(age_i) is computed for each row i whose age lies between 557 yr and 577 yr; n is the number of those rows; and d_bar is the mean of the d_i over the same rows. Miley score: 0.026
